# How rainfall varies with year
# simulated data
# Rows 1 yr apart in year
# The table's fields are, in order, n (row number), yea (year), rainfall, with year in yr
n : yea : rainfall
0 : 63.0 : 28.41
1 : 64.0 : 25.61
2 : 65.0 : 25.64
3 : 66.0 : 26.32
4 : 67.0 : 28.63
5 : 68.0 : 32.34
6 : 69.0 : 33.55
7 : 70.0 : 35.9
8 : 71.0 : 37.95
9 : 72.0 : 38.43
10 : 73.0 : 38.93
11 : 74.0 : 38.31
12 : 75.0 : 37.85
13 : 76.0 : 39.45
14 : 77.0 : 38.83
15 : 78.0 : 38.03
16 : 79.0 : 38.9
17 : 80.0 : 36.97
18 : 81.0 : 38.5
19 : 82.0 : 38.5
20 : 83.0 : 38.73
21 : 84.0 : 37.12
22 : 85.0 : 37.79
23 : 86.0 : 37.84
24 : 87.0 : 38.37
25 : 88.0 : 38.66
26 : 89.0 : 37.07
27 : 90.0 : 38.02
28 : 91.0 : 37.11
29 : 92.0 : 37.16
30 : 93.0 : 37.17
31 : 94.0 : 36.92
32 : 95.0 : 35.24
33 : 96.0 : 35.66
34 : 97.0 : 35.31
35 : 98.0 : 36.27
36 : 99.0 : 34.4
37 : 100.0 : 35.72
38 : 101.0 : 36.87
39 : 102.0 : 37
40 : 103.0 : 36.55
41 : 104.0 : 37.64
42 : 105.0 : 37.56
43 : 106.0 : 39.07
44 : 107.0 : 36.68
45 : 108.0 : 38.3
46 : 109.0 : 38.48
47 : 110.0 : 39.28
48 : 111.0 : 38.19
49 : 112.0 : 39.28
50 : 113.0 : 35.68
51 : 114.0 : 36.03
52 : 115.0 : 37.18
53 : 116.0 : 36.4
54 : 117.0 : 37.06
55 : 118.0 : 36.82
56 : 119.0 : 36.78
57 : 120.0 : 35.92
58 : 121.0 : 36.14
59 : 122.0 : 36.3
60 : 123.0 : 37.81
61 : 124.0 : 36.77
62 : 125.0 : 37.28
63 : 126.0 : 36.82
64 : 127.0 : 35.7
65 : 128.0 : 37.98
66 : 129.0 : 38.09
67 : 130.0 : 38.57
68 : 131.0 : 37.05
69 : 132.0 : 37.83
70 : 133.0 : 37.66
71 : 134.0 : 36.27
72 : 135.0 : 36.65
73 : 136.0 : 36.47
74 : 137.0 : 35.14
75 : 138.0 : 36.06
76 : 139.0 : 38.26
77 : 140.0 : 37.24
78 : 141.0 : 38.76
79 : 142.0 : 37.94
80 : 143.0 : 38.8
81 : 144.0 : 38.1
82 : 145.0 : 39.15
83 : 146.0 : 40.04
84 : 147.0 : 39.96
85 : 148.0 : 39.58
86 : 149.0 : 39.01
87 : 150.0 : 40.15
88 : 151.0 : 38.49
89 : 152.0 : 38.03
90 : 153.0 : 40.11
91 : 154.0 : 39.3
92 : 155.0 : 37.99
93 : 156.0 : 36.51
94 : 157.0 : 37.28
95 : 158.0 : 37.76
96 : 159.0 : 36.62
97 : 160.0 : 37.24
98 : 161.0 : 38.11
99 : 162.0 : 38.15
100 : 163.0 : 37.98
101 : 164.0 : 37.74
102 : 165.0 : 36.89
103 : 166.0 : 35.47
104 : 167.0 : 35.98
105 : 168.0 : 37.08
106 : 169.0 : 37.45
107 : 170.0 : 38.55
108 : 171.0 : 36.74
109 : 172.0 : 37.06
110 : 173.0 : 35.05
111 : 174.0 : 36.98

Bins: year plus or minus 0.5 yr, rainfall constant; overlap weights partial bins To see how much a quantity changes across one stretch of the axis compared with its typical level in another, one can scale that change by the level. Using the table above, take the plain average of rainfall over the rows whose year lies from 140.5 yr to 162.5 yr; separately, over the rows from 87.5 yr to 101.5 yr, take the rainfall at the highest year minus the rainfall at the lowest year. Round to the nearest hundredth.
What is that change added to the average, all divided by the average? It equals 0.95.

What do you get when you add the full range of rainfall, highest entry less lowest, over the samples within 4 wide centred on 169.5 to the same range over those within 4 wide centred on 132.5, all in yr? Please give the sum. 3.4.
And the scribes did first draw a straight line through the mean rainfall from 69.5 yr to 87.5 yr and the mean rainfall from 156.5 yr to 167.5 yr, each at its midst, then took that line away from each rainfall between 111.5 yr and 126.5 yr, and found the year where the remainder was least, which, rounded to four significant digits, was 113.0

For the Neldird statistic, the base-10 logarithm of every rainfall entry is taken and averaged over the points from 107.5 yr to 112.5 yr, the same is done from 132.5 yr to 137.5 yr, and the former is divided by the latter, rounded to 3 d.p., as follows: 1.017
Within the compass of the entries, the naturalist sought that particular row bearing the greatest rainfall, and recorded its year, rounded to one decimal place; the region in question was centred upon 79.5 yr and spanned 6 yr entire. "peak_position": 79.0 yr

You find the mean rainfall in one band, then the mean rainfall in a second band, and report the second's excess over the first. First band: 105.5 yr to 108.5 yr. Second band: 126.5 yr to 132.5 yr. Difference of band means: -0.5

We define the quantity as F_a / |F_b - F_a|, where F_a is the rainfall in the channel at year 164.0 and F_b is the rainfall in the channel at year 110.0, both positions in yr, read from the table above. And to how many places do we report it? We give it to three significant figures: 24.5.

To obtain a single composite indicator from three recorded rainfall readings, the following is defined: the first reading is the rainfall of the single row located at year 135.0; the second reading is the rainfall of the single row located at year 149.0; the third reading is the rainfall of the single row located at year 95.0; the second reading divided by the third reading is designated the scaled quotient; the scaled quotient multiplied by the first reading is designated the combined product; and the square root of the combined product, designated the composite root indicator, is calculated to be 6.37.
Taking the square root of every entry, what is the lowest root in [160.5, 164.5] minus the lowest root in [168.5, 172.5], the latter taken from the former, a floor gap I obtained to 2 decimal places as 0.08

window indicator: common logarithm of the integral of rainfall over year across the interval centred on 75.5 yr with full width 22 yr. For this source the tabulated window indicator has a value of 2.90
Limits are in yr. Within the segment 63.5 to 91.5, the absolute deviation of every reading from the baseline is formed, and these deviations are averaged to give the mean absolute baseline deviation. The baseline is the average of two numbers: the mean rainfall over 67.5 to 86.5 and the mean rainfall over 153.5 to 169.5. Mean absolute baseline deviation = 2.6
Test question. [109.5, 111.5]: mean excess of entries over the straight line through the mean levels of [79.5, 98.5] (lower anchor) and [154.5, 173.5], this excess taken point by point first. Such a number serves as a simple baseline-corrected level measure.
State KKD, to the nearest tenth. 1.5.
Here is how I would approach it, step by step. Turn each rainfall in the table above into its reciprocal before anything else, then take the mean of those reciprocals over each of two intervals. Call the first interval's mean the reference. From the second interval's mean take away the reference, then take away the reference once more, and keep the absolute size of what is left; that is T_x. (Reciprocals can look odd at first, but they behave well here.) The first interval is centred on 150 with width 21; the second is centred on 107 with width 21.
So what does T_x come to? 0.0250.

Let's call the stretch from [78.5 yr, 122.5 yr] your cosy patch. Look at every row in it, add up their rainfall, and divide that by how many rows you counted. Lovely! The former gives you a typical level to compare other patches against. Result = 37.2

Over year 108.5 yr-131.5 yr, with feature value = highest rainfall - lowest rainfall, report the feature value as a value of 3.6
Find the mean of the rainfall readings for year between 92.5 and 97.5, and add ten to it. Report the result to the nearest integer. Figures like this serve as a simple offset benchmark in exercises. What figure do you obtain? 46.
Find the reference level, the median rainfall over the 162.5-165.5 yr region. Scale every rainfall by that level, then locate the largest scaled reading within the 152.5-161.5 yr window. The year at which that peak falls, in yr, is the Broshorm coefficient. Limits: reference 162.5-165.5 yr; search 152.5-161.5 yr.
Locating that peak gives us 153.0 yr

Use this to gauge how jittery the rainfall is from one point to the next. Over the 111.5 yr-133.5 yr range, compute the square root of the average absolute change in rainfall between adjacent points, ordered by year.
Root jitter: 0.93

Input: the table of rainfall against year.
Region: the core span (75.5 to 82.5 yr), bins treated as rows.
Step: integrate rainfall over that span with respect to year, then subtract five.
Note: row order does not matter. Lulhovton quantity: 264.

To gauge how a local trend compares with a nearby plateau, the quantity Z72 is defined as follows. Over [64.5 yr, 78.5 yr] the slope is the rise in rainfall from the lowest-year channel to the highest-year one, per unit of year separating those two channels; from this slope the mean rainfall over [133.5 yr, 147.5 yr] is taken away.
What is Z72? -36.8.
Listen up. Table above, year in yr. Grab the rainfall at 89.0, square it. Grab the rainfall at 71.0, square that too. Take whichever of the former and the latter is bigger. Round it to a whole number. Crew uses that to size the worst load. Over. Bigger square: 1440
